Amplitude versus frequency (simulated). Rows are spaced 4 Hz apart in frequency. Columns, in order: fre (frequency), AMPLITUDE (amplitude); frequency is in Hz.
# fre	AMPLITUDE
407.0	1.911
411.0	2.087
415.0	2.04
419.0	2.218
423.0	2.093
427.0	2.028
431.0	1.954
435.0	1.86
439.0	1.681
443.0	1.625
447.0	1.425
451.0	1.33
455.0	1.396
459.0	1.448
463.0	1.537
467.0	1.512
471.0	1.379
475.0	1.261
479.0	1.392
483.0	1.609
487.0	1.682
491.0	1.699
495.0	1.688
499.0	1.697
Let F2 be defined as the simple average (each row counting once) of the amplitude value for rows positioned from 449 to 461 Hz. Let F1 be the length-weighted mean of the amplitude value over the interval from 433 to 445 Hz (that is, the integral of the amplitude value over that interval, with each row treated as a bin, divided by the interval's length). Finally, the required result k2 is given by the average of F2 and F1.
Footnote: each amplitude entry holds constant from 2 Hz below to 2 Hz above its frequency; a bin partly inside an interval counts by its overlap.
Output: 1.56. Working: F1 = 1.7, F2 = 1.39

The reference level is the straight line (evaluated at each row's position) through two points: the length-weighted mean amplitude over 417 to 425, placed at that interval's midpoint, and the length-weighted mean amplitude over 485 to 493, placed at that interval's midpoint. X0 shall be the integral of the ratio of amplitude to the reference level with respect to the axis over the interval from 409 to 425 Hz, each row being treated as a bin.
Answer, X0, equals 15.5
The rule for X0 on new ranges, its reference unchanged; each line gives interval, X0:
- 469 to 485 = 12.7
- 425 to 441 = 14.5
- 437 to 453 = 12.2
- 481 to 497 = 15.8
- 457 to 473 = 12.7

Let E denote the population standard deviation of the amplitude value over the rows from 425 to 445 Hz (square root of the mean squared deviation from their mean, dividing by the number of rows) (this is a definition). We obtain 0.155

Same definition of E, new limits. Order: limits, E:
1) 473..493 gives 0.173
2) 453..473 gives 0.062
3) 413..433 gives 0.088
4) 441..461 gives 0.098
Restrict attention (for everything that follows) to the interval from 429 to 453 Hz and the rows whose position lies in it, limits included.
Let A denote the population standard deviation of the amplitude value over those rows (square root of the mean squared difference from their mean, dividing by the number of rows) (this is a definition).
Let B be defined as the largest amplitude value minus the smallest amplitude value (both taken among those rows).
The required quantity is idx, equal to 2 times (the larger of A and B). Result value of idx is 1.25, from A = 0.220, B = 0.62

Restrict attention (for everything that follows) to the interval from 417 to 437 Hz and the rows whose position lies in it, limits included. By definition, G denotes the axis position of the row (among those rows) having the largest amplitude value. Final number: 419.0 Hz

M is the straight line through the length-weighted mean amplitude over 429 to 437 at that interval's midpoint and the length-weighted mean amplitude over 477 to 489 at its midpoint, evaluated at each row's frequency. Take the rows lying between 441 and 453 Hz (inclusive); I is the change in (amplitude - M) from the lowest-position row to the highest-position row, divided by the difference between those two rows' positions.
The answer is -0.03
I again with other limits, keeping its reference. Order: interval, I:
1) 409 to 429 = 0.00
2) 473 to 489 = 0.04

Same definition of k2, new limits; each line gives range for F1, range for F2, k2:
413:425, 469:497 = 1.82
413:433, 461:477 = 1.74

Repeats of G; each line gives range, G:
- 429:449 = 431.0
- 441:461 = 443.0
